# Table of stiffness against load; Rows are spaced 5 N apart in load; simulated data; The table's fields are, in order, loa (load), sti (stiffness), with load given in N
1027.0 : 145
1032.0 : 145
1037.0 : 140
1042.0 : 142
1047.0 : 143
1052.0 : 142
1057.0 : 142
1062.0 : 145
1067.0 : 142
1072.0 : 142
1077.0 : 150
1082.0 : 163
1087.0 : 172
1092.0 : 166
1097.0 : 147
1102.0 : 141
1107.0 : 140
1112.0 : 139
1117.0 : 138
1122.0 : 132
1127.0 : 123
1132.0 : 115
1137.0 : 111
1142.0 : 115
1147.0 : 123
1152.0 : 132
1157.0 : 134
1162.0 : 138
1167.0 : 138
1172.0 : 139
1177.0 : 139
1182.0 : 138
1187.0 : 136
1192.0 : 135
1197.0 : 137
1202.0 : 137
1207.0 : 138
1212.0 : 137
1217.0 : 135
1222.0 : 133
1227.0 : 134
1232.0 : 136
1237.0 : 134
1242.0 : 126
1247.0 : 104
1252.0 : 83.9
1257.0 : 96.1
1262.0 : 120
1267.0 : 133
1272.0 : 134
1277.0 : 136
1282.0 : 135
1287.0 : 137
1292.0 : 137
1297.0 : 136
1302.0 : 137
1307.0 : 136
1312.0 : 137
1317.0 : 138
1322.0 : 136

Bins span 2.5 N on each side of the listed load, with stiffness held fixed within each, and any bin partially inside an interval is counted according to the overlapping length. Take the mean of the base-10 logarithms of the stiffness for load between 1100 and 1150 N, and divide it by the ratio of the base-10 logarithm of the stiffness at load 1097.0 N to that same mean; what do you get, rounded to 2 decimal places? 2.04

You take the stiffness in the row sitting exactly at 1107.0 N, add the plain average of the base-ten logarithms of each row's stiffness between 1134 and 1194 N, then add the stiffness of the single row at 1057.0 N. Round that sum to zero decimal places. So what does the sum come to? 284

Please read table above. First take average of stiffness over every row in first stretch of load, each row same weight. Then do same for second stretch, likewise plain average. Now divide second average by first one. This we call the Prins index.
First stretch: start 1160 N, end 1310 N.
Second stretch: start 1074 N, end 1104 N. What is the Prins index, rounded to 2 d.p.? 1.19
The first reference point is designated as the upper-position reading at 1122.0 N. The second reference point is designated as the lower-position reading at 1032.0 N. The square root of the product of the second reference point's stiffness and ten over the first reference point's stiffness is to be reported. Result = 3.31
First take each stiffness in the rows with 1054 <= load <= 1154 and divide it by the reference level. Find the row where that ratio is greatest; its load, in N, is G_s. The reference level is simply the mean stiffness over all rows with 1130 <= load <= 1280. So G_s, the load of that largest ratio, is 1087.0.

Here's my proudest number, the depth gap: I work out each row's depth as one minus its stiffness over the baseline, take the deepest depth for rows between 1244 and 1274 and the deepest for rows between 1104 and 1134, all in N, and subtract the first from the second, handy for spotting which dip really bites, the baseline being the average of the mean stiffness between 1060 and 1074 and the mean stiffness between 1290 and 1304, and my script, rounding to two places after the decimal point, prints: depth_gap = -0.22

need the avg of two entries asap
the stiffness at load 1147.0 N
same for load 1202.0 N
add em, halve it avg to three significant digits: 130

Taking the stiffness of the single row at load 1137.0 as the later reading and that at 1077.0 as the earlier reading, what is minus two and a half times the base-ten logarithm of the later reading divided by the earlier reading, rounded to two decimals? 0.33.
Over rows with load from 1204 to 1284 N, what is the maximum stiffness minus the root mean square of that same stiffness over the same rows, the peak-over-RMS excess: 11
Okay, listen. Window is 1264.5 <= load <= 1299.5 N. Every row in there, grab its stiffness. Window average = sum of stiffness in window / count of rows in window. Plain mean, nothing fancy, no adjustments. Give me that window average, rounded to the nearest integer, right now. 135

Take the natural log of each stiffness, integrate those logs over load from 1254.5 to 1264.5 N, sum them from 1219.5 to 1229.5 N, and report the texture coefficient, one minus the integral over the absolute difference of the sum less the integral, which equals -0.265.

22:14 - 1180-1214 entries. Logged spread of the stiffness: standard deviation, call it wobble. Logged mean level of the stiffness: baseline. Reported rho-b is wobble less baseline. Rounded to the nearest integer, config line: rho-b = -136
